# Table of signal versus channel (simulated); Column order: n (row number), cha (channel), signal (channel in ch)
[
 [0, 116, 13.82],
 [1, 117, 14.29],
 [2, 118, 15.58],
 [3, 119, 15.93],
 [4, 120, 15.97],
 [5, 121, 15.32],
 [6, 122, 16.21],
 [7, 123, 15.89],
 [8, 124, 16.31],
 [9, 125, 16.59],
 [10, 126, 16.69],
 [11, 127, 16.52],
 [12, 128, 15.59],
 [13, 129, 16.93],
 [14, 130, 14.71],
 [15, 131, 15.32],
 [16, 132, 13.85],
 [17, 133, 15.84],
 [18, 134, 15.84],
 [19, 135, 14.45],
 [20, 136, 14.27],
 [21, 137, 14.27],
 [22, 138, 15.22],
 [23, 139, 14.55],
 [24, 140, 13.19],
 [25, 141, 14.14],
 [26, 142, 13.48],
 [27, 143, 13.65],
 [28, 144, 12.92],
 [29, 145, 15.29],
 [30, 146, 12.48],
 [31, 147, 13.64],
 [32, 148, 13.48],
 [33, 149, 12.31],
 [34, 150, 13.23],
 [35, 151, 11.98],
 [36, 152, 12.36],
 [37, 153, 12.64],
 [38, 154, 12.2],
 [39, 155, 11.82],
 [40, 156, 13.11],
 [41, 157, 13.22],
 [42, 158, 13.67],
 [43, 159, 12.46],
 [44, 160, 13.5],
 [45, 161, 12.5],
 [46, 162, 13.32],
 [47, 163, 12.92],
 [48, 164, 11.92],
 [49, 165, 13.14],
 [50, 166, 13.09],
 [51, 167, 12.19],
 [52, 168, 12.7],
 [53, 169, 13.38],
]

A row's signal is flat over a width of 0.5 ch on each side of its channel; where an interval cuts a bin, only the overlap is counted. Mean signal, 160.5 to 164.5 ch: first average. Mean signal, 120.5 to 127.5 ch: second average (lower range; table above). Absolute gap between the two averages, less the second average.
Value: -12.7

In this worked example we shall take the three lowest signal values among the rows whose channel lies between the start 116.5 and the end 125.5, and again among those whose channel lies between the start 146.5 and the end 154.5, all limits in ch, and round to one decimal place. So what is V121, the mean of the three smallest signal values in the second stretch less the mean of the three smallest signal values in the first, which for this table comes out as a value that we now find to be -2.9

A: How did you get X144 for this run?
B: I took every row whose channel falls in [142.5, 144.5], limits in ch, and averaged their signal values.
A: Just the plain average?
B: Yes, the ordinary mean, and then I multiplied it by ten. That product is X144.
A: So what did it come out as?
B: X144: 133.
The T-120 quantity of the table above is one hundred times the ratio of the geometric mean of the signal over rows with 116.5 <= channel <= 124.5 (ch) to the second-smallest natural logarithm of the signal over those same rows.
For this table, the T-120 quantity 574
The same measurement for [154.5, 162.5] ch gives 513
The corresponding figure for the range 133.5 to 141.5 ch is 546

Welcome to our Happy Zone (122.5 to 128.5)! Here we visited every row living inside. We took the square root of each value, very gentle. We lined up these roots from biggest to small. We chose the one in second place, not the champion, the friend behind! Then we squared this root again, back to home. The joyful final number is 16.6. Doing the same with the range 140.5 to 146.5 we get 14.1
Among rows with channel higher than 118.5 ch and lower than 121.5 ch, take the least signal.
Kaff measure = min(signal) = 15.32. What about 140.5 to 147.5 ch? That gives 12.48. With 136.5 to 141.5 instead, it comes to 13.19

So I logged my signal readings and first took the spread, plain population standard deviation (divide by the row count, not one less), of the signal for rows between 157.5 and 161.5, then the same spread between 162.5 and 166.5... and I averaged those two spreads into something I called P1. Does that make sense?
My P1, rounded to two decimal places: 0.53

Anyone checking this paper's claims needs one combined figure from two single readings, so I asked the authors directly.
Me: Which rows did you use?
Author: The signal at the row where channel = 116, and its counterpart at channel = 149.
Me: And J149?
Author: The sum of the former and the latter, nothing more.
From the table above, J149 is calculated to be 26.1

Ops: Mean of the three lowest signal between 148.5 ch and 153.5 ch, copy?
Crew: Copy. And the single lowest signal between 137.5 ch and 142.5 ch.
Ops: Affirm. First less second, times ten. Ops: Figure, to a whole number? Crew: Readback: -10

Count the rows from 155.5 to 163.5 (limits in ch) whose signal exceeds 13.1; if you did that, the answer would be 5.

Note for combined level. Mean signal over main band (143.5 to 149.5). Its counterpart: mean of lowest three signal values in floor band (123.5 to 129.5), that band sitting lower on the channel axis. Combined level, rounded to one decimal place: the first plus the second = 29.5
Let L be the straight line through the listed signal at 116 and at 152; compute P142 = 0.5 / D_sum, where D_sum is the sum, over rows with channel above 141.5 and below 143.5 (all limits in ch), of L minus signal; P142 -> -0.30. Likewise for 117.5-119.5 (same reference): -0.12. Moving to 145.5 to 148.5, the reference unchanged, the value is -0.26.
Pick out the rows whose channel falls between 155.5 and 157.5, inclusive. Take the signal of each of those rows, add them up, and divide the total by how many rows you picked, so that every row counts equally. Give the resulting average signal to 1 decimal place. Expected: 13.2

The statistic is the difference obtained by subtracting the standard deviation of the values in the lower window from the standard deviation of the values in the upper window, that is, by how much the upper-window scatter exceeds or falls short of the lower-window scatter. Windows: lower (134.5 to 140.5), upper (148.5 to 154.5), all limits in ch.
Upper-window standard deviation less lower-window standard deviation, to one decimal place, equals -0.2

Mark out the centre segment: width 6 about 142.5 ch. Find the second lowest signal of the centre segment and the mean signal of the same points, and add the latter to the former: 27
